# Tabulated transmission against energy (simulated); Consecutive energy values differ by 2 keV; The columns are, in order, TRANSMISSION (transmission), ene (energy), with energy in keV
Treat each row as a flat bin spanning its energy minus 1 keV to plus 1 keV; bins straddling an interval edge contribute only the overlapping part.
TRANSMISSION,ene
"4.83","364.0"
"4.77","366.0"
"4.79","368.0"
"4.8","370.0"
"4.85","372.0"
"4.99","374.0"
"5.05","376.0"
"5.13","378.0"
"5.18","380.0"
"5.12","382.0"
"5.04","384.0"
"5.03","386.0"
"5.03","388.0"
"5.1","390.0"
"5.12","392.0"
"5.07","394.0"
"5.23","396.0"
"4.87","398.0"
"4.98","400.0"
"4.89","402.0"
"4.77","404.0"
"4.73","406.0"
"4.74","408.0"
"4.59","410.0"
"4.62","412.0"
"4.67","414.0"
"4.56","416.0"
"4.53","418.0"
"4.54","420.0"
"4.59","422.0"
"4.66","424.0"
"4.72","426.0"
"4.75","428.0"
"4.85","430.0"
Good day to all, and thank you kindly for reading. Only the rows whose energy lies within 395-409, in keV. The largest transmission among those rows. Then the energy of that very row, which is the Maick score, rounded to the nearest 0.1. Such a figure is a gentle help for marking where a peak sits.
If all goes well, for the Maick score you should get 396.0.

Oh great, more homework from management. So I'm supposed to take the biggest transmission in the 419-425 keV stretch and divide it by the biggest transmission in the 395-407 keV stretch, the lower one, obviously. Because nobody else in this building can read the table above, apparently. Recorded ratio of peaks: 0.89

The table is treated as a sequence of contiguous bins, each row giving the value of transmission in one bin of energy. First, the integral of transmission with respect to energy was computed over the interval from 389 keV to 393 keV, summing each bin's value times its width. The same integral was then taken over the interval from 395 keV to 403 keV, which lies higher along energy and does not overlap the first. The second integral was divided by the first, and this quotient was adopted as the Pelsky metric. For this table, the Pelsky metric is 2.0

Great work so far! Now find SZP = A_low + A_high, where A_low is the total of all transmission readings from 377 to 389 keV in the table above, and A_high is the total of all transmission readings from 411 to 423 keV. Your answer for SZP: 58.0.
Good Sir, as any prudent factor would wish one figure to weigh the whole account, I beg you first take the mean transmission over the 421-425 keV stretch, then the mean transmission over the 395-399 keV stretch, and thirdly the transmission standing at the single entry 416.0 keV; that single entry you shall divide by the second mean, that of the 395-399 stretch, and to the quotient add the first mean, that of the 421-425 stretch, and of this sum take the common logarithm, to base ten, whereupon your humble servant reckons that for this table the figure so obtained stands 0.743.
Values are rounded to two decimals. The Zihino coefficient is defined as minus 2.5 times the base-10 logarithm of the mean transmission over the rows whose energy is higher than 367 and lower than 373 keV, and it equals -1.71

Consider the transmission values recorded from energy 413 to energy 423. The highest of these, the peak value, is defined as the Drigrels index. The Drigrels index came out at 4.67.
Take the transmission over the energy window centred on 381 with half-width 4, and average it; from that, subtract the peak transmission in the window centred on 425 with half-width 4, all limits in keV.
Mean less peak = 0.37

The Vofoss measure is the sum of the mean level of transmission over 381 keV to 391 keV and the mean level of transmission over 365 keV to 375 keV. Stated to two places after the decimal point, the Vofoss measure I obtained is 9.90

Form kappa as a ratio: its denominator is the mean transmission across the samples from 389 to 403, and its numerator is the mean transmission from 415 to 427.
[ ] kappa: 0.913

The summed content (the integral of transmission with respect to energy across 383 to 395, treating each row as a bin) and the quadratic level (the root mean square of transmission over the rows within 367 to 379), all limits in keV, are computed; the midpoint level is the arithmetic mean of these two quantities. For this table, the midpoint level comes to 32.9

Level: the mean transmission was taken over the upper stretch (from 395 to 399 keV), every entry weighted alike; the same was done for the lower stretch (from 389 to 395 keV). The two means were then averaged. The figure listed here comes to 5.07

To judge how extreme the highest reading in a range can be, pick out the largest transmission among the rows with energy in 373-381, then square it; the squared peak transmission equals 26.8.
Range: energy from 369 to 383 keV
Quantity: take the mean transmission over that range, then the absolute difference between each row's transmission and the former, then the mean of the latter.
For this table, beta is 0.118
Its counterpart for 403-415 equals 0.060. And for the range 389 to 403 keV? 0.106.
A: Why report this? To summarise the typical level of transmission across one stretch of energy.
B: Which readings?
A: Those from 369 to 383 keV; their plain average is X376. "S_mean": 5.0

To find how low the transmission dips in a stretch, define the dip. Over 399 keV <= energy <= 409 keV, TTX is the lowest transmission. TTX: 4.73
